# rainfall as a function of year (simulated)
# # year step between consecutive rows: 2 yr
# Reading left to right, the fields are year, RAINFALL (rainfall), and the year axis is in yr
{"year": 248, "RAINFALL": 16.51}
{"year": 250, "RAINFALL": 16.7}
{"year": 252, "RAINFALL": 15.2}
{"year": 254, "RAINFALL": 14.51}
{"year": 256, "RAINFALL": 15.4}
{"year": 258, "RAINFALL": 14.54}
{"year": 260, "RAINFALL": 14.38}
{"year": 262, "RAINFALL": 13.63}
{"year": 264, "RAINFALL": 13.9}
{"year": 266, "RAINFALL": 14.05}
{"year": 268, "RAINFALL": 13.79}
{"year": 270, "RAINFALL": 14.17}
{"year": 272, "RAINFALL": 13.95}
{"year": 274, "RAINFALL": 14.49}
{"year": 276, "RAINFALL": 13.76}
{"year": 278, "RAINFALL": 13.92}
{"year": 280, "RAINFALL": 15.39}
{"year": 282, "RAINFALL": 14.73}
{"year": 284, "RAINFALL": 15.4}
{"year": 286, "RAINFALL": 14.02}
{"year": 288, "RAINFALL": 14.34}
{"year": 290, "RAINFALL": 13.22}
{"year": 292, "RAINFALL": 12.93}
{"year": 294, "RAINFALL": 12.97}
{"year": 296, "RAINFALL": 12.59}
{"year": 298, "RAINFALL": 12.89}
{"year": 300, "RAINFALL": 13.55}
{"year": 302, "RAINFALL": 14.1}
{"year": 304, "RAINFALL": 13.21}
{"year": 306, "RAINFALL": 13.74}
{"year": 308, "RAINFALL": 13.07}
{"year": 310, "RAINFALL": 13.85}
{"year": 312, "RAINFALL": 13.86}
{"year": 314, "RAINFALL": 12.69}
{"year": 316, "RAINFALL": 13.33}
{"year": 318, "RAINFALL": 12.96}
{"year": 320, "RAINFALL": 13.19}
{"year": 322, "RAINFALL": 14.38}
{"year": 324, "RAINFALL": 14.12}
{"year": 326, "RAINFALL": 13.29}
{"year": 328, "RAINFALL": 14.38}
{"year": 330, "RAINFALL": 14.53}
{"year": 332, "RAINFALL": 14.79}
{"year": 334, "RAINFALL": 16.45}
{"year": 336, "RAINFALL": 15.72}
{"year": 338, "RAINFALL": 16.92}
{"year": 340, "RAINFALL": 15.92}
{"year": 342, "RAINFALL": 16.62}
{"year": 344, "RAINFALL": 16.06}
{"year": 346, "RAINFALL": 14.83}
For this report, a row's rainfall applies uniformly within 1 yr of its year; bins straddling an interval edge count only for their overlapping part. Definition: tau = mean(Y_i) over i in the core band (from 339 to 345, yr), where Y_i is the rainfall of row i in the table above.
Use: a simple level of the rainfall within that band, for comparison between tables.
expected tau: 16.2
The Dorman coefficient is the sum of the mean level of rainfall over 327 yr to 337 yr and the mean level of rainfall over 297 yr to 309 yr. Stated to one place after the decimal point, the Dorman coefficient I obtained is 28.6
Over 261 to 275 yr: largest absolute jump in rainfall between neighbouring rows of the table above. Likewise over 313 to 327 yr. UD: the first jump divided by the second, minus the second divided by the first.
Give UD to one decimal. -1.7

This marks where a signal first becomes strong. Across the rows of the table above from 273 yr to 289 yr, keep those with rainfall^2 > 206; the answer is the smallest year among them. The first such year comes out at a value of 274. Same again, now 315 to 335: 322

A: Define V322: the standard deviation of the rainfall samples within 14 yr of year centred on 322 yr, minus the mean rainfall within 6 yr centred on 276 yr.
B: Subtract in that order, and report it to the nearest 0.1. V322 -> -13.5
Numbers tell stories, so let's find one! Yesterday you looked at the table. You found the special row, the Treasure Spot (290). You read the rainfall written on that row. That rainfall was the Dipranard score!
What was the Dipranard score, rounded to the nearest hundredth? 13.22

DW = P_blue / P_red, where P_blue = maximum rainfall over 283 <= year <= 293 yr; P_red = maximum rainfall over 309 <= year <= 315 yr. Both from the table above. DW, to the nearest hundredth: 1.11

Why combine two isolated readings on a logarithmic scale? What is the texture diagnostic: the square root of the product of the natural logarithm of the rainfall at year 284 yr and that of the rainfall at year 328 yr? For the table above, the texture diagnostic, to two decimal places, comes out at 2.70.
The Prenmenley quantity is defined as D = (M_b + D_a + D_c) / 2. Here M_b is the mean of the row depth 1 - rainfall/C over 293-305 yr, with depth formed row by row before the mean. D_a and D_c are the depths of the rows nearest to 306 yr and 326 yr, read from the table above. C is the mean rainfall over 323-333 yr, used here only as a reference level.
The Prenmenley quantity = 0.085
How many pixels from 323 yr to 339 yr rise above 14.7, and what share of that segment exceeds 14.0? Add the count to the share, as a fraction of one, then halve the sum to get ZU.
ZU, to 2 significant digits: 2.4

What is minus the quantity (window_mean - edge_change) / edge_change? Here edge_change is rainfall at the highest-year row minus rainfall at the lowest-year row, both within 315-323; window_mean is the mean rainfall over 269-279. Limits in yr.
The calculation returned -12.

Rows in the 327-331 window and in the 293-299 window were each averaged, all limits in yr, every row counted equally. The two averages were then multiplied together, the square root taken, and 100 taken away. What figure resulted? -86.4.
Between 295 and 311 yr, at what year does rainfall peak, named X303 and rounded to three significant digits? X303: 302 yr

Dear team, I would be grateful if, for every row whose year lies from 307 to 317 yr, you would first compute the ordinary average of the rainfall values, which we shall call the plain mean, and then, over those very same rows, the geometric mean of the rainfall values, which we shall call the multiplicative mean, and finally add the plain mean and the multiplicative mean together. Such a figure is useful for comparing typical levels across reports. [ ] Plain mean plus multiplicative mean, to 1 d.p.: 26.7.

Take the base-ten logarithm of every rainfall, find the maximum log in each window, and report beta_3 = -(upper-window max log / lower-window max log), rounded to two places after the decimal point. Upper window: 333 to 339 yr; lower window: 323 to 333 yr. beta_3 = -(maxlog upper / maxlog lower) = -1.05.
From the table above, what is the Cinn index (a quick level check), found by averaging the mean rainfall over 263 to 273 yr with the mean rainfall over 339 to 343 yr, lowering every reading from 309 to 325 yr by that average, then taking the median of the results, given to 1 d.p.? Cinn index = -1.5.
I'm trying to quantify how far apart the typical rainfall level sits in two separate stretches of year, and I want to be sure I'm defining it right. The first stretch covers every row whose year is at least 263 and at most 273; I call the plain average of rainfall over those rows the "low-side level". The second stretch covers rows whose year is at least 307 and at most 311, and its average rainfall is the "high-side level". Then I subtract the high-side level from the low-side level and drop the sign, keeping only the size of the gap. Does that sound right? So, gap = 0.5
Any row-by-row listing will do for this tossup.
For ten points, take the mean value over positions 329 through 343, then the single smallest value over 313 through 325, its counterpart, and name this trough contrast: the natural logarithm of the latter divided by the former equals -0.22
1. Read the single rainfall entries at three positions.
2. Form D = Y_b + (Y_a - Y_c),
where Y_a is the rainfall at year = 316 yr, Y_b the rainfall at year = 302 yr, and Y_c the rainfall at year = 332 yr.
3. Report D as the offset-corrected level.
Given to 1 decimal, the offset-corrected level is 12.6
